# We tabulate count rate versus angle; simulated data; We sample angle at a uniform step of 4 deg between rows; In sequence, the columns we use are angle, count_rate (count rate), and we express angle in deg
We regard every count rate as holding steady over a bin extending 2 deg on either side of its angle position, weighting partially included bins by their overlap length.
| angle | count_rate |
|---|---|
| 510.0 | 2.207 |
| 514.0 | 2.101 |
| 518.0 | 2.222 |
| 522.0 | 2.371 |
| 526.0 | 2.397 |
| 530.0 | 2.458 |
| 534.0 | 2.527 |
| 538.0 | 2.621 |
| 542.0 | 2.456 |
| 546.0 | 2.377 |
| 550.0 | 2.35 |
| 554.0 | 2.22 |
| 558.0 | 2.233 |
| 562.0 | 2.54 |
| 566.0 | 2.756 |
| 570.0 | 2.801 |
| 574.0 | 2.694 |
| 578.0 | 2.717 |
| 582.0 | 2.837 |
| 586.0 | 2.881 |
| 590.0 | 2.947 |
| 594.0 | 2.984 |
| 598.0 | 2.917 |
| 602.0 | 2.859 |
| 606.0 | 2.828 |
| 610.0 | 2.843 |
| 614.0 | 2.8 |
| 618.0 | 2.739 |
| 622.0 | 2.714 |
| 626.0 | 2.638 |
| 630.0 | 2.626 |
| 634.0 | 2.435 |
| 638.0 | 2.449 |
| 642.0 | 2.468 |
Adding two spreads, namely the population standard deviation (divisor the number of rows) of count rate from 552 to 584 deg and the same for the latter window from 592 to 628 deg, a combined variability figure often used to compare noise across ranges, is 0.33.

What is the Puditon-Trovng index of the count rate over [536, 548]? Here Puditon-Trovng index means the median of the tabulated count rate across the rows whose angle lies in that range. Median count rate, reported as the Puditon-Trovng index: 2.5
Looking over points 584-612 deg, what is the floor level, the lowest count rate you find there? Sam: 2.828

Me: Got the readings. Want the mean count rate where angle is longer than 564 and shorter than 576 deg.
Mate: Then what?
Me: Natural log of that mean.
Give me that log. 1.01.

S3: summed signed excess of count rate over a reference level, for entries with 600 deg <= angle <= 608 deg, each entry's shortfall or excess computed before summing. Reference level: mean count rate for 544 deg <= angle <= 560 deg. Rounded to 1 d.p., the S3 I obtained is 1.1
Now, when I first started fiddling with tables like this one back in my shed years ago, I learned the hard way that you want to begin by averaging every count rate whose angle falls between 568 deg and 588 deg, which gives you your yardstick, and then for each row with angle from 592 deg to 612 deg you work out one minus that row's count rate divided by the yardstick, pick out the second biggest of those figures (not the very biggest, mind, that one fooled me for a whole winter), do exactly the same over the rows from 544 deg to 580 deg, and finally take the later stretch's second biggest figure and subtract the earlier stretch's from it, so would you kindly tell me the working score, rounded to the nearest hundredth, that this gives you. -0.22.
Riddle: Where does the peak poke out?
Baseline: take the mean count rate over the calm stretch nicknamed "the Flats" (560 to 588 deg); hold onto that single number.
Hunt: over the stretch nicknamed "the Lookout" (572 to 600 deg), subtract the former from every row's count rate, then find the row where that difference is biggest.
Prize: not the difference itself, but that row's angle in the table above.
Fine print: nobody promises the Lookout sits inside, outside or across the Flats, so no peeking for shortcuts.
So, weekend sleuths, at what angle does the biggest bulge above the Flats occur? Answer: 594.0 deg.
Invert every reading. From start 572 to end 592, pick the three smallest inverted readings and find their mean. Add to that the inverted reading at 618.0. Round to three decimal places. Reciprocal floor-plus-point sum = 0.711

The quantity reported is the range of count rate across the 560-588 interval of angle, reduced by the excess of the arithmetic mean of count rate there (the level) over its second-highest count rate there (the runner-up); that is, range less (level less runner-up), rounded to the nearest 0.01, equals 0.43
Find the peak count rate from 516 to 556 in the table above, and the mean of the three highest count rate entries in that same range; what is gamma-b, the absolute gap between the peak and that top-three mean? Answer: 0.086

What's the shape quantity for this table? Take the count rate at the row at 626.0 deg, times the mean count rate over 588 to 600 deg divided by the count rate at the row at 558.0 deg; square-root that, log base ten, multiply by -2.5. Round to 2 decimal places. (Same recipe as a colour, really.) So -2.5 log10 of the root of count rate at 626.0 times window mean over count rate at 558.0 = -0.68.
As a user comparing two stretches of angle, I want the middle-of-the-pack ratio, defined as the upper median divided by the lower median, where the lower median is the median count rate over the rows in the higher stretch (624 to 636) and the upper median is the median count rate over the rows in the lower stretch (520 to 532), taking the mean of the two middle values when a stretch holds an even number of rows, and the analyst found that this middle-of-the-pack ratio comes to 0.91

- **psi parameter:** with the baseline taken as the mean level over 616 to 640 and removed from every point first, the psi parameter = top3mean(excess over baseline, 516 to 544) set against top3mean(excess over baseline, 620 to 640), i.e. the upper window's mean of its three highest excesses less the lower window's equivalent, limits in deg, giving 0.1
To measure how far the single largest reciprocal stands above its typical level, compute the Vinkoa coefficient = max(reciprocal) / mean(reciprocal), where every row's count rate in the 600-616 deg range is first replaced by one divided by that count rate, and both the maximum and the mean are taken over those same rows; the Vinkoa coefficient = 1.012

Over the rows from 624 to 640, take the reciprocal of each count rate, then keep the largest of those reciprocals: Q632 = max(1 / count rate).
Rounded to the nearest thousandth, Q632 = 0.411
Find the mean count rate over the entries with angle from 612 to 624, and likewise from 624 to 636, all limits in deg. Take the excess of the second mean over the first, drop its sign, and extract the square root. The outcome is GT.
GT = 0.430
